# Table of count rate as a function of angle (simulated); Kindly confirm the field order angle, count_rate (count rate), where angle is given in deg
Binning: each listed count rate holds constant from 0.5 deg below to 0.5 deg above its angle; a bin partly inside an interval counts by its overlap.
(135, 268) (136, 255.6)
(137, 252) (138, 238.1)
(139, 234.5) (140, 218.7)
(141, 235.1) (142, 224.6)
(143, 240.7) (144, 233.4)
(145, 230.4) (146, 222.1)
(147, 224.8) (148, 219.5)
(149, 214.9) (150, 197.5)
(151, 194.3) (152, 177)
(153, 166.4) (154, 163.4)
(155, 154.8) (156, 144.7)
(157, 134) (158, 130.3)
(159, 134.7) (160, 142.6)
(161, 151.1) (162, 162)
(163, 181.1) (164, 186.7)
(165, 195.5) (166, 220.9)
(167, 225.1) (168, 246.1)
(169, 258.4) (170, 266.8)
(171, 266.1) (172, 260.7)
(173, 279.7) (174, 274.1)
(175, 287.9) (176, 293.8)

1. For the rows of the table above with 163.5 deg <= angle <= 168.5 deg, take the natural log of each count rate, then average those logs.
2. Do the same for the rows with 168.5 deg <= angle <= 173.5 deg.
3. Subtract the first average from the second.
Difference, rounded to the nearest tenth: 0.2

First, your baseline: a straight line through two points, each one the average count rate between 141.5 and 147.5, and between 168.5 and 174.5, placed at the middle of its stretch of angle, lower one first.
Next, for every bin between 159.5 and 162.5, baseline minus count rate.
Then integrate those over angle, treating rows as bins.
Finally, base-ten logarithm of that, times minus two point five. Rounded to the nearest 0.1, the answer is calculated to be -6.2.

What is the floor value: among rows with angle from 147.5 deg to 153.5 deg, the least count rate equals 166.4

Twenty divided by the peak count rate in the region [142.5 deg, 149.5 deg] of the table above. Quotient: 0.08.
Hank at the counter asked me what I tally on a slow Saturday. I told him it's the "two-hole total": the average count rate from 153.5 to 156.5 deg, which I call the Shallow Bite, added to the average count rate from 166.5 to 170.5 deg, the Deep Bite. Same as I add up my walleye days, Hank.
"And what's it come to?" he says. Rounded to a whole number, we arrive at 403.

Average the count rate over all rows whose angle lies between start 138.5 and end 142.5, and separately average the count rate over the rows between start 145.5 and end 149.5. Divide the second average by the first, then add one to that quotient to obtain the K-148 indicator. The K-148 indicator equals 1.97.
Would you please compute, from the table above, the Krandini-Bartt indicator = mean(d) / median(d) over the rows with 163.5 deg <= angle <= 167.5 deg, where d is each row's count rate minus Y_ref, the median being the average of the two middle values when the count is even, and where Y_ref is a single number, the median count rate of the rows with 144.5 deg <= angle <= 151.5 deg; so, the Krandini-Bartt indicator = 1.10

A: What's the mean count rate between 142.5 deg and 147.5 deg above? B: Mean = 230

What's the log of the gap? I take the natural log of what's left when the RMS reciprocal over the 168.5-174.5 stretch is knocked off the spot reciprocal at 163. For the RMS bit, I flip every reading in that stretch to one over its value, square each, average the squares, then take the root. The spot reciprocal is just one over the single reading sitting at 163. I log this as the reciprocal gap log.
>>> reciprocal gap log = -6.33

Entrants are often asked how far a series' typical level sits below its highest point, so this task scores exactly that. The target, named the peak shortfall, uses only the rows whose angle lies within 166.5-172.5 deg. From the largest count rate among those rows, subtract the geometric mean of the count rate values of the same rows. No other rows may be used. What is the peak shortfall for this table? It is 13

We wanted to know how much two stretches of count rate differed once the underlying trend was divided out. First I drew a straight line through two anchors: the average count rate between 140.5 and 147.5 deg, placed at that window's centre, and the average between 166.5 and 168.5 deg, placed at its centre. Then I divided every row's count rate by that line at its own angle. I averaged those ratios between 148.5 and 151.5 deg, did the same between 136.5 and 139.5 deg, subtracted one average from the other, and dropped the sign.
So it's 0.18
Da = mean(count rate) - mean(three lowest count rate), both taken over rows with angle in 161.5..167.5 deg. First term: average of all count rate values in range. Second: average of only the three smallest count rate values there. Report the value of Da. 19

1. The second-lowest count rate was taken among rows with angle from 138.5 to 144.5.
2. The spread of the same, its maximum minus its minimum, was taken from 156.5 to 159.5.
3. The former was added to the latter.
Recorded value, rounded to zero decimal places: 229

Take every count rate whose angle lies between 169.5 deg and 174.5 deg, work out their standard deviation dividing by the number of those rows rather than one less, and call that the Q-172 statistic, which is 7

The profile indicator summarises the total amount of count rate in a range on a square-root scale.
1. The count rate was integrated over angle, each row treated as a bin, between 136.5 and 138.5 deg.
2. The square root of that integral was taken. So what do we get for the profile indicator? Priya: 22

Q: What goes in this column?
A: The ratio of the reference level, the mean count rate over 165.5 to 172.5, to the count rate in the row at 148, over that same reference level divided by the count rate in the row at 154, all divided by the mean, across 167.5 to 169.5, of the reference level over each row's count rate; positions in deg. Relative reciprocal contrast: 0.75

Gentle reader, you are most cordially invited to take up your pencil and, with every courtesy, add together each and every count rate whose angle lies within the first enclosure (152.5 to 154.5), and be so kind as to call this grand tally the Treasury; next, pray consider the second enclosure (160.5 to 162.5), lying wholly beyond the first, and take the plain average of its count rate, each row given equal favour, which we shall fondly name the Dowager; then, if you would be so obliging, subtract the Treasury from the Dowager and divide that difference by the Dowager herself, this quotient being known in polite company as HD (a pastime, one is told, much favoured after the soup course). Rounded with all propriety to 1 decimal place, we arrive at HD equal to -1.1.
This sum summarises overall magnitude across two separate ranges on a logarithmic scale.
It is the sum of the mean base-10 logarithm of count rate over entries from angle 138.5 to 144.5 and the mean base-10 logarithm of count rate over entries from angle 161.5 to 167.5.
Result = 4.65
